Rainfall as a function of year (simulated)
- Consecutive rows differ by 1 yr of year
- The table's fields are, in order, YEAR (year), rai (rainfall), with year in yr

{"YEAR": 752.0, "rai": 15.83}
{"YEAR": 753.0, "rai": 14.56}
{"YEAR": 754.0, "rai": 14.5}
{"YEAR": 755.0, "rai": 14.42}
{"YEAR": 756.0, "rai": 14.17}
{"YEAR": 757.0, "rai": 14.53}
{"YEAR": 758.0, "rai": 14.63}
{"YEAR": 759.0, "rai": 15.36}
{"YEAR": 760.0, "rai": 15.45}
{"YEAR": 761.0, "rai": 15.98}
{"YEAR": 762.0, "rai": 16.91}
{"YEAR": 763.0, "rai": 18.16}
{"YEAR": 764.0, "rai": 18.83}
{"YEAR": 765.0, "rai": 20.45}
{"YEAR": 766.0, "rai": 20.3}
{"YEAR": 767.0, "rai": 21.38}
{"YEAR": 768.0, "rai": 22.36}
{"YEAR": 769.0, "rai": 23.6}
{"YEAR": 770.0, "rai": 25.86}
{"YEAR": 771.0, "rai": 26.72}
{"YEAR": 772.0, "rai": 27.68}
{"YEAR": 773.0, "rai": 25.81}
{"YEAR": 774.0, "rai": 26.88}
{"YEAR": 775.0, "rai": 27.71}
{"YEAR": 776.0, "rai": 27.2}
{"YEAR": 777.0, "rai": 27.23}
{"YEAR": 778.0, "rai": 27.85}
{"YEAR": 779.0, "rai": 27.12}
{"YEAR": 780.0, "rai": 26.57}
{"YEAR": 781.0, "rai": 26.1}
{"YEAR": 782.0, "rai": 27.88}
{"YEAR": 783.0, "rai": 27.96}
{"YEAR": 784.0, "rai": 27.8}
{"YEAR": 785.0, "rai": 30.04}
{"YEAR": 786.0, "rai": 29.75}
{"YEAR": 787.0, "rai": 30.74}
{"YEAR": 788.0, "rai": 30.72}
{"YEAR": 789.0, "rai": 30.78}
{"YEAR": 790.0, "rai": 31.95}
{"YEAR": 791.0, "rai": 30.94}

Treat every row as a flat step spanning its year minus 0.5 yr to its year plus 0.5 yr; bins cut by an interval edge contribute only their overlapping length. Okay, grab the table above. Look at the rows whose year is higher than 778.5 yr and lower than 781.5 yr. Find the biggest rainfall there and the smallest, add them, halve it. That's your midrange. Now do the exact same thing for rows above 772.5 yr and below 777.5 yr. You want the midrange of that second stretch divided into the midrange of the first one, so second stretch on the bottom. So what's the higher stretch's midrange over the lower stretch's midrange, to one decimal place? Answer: 1.0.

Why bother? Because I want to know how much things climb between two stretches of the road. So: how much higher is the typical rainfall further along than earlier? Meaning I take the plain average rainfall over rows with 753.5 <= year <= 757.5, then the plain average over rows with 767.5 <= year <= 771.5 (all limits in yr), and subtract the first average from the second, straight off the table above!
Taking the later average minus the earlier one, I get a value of 10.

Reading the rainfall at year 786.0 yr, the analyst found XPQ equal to 29.75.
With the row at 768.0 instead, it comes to 22.36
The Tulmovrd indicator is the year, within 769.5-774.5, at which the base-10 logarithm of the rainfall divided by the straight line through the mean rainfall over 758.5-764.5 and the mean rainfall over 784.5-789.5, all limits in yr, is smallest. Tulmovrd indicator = 773.0 yr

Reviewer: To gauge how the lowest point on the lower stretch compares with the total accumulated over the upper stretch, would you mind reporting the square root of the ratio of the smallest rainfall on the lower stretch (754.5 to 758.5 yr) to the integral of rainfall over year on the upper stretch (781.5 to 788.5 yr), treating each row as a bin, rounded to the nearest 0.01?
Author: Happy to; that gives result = 0.26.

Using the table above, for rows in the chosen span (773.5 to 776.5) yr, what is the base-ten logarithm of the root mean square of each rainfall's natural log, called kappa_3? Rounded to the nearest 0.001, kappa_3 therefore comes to 0.519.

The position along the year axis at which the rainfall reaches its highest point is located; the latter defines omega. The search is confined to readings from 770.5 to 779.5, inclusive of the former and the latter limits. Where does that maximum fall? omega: 778.0 yr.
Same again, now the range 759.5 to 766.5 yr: 765.0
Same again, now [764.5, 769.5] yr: 769.0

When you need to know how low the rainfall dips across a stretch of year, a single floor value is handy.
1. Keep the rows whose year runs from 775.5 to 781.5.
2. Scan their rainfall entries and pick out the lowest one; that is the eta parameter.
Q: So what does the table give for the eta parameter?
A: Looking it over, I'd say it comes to 26.1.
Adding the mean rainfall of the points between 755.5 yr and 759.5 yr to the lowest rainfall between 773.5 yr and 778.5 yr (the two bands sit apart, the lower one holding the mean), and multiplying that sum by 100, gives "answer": 4155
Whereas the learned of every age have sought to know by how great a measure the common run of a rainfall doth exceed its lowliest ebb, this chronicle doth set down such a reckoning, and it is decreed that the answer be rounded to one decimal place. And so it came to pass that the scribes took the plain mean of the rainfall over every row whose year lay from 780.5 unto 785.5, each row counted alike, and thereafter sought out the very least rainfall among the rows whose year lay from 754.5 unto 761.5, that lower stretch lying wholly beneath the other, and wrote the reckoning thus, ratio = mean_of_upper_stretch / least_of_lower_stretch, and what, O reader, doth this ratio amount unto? 2.0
